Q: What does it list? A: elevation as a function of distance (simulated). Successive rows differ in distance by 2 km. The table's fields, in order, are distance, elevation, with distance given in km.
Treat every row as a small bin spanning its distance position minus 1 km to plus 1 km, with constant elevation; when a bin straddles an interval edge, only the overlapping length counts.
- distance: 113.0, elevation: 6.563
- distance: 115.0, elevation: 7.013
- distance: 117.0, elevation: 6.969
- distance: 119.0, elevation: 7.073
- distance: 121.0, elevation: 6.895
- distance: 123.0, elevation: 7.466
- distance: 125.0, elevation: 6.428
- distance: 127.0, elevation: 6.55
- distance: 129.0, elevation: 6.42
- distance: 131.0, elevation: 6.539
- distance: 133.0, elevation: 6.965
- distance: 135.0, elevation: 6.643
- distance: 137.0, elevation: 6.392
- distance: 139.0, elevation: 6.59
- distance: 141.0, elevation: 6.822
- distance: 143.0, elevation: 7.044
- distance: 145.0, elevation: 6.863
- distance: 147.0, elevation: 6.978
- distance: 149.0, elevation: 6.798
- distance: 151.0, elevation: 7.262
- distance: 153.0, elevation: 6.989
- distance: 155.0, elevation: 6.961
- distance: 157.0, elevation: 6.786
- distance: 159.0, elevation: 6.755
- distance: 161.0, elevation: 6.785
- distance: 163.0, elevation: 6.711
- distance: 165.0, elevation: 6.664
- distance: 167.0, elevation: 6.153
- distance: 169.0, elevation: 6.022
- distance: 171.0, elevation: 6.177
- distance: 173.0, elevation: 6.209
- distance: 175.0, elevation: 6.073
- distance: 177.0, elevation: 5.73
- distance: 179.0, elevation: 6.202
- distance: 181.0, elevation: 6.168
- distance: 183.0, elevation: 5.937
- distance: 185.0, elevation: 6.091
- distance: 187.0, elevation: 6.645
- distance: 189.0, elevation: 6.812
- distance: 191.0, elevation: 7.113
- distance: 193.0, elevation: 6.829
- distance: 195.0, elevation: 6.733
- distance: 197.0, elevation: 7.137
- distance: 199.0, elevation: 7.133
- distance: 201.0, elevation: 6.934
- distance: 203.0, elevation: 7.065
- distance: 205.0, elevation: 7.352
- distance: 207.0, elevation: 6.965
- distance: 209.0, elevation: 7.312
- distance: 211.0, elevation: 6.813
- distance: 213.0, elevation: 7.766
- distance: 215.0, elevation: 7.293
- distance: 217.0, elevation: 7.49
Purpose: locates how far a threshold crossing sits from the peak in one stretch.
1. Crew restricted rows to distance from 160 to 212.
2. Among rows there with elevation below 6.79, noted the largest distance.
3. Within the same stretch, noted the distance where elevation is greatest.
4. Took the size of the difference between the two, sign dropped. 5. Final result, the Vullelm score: 10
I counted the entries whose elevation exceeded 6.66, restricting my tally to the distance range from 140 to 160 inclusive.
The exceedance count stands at 10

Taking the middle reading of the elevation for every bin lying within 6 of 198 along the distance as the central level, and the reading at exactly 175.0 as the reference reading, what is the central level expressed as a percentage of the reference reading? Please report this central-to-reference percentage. 115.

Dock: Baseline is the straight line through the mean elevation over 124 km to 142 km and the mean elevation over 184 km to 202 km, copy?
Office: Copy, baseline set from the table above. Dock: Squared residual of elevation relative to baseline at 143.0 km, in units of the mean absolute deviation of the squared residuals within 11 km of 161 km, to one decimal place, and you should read 1.0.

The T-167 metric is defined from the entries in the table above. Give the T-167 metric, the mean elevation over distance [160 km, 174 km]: 6.4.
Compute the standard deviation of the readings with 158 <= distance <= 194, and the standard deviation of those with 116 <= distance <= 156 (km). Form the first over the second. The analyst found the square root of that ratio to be 1.2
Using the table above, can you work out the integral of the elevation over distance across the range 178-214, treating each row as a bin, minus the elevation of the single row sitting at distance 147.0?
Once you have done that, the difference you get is 239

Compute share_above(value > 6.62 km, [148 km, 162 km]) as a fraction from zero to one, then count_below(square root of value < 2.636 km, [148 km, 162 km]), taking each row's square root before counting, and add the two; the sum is 5.0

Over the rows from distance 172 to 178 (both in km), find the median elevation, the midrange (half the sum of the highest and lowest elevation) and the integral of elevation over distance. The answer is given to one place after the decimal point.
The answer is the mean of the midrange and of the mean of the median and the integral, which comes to 13.5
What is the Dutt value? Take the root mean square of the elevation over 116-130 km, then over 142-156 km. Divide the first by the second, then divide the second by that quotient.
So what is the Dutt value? 7.1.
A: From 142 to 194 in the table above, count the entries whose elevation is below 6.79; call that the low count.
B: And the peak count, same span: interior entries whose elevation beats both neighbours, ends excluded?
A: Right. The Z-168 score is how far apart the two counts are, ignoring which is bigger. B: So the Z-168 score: 10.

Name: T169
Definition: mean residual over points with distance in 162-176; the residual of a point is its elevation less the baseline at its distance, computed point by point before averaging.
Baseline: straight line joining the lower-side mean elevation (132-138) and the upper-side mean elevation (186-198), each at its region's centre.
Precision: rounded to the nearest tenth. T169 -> -0.5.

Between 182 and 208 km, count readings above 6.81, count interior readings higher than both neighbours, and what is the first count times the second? 27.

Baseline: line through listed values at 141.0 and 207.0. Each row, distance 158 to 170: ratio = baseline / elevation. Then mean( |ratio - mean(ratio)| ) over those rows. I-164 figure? 0.049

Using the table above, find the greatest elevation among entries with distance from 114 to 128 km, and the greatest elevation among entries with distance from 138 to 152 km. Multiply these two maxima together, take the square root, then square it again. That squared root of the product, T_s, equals 54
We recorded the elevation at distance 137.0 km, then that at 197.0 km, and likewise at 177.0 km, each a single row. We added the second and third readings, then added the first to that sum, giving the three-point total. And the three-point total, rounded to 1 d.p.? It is 19.3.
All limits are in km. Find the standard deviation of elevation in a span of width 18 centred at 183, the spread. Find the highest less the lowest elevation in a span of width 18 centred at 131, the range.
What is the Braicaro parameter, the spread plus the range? 1.5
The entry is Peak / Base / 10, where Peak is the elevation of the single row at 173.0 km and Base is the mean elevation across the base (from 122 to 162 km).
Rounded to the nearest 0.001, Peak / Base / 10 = 0.091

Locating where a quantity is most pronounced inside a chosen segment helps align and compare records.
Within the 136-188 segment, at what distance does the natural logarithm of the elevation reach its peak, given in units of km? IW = 151.0 km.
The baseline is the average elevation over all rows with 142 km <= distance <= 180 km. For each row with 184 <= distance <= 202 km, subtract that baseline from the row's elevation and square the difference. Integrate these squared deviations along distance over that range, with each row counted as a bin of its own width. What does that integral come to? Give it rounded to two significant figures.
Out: 2.8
